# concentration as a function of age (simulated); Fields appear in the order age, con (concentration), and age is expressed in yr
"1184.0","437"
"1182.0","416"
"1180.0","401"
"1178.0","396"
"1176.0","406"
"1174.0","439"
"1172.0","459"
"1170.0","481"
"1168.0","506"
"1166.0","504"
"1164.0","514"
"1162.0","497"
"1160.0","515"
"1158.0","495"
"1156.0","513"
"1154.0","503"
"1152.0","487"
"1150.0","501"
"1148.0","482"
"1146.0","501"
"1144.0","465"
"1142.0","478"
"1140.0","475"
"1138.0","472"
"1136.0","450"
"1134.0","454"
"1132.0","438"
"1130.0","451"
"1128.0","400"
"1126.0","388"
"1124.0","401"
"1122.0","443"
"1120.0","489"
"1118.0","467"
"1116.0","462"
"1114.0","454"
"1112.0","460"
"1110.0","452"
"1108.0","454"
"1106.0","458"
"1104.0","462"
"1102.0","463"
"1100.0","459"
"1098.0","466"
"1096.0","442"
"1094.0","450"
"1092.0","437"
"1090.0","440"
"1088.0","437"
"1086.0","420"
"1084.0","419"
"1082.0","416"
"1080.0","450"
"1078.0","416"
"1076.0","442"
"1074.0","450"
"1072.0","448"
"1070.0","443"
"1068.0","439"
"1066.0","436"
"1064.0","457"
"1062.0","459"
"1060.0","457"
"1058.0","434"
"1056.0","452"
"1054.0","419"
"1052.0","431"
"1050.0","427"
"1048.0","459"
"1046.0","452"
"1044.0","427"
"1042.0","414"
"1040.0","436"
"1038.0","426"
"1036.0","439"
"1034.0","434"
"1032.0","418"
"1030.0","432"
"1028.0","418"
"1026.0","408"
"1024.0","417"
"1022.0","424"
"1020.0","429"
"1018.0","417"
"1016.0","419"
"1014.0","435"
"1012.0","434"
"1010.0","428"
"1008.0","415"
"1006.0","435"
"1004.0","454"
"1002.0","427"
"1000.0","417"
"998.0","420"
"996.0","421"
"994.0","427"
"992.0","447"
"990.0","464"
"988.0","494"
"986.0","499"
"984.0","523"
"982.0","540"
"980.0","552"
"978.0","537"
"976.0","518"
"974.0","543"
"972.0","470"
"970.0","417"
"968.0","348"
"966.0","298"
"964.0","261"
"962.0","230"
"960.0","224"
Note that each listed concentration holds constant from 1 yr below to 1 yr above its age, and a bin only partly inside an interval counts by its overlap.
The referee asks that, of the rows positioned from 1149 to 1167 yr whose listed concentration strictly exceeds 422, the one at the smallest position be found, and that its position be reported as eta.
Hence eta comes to 1150.0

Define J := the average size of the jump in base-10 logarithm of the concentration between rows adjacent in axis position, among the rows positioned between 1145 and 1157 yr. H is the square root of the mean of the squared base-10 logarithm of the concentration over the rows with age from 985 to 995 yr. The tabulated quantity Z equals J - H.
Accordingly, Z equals -2.65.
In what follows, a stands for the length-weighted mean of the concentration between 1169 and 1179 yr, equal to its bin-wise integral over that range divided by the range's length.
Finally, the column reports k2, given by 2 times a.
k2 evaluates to 872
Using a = 436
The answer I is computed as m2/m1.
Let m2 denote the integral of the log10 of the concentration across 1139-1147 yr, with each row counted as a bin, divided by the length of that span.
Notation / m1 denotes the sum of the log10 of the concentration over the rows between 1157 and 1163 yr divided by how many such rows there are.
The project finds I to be 0.99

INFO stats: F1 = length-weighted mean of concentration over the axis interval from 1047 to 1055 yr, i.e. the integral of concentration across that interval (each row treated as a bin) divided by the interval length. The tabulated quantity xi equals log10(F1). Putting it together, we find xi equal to 2.64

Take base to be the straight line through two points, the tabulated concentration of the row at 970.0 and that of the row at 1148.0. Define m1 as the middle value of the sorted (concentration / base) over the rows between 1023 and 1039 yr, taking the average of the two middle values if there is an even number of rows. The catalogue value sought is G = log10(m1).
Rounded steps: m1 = 0.96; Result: -0.018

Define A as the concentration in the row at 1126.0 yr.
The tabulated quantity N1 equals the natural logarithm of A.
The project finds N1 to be 5.96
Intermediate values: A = 388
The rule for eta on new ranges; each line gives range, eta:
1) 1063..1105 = 1064.0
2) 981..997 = 982.0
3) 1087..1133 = 1088.0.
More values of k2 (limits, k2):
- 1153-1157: 1016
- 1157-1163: 1005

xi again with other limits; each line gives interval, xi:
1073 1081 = 2.64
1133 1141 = 2.67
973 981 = 2.73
